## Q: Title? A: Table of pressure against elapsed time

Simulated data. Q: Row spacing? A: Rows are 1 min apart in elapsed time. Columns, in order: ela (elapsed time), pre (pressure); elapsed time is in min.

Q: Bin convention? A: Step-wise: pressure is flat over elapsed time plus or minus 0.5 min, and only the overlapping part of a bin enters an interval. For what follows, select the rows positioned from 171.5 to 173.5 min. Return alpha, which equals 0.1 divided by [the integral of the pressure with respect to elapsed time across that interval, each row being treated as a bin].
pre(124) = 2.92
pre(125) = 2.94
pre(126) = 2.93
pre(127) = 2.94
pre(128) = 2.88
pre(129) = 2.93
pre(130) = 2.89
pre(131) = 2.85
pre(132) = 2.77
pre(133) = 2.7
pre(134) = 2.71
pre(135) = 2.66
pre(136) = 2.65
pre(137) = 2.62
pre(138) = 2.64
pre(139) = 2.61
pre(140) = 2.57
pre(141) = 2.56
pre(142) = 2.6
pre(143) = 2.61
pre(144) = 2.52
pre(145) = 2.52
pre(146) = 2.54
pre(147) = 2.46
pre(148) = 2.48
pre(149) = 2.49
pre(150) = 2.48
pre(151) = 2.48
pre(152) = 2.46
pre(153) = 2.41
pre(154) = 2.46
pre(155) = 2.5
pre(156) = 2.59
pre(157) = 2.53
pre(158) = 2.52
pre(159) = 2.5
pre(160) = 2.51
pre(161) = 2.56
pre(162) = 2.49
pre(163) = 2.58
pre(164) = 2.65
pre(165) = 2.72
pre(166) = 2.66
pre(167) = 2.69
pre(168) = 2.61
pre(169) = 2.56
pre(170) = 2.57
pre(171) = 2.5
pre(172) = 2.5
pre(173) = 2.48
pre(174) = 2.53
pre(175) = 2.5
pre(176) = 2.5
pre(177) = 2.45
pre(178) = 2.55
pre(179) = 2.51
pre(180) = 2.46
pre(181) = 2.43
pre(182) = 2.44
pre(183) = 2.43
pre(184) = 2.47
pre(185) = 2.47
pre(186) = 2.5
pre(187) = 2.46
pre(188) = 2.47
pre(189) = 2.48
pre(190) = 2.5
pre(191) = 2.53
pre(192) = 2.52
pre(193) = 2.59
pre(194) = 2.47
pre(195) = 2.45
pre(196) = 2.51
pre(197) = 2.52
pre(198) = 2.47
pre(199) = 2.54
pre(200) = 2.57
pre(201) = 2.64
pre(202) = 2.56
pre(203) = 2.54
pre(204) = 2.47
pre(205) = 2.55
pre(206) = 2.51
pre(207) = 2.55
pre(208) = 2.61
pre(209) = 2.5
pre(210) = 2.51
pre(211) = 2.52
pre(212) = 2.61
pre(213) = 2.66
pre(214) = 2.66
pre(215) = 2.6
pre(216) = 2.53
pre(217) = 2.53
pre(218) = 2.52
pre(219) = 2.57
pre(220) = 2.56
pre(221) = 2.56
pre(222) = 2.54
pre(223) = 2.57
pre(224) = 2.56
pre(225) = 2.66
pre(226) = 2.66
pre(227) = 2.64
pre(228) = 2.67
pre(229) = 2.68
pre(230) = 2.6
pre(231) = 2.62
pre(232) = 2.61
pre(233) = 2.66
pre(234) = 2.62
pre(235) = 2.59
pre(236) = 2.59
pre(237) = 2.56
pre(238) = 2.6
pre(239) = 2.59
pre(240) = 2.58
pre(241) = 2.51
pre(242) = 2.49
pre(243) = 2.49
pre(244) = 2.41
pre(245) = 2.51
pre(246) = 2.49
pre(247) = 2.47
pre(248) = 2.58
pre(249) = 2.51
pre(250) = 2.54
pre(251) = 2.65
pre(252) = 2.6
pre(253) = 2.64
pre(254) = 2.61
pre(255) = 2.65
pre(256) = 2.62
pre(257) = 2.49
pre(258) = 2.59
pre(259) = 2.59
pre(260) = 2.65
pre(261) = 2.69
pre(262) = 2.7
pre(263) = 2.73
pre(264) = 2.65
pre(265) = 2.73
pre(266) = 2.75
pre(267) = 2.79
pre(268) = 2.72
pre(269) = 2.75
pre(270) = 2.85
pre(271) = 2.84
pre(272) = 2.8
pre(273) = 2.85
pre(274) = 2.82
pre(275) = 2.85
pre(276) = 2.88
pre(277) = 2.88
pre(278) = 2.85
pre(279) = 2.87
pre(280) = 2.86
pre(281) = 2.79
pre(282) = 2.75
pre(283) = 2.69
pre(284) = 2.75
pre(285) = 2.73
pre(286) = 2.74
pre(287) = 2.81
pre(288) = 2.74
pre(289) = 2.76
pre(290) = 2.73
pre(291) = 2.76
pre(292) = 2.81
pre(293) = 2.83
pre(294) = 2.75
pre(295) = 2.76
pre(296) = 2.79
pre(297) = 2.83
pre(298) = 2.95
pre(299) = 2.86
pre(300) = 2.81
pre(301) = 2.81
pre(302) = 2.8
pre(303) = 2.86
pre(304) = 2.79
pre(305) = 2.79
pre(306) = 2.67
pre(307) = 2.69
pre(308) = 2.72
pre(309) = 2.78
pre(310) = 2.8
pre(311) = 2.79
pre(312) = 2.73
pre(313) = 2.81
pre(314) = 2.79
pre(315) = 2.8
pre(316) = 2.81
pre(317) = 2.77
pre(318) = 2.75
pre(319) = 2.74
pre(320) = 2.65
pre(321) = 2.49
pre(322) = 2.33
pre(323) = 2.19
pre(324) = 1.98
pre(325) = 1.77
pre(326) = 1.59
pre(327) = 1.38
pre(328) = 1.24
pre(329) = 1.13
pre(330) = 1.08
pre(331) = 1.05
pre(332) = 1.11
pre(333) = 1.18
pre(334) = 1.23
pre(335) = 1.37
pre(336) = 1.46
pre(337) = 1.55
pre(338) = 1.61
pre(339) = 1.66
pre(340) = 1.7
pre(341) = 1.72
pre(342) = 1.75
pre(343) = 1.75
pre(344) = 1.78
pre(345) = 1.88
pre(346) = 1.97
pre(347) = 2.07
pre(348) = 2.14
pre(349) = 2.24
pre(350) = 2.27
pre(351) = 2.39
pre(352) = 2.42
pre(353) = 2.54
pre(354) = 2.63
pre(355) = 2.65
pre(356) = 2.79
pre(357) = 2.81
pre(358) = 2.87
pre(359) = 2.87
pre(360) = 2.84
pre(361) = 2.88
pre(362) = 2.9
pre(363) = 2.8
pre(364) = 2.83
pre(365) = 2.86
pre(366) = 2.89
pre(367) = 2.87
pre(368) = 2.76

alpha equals 0.020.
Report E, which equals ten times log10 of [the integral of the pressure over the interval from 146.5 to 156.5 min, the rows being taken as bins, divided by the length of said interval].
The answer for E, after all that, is 3.95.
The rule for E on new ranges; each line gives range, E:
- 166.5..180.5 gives 4.03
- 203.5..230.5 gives 4.11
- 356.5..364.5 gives 4.55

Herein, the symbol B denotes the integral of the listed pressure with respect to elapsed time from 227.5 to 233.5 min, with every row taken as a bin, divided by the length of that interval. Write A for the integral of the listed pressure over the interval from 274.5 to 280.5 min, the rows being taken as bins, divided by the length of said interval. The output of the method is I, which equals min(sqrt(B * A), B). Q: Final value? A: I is 2.64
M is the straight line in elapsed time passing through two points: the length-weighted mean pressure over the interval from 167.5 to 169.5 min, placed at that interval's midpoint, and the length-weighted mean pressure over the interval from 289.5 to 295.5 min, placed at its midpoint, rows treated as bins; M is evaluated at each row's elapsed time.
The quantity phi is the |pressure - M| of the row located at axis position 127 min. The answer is 0.42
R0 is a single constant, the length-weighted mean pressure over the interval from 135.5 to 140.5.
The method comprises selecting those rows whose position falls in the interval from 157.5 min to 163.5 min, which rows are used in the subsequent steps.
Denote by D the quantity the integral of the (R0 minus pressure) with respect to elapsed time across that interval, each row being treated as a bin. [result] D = 0.5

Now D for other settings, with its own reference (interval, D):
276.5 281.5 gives -1.2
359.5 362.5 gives -0.8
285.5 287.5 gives -0.3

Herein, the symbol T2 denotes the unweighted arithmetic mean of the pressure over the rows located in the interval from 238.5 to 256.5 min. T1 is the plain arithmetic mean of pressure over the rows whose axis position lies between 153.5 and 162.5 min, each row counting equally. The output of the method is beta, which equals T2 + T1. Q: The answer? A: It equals 5.1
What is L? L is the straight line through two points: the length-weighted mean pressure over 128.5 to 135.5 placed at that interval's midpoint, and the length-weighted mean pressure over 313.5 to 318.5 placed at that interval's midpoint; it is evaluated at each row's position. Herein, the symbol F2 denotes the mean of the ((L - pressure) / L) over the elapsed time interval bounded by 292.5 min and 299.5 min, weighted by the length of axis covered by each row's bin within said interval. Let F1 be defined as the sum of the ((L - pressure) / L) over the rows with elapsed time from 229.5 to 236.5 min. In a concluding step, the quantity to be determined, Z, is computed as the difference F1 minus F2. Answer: 0.45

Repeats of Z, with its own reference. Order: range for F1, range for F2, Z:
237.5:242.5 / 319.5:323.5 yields 0.28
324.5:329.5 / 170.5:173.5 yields 2.34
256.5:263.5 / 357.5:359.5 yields 0.41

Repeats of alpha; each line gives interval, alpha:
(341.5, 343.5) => 0.029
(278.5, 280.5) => 0.017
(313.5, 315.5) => 0.018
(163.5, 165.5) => 0.019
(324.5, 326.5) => 0.030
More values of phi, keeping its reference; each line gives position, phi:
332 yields 1.72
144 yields 0.03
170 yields 0.02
